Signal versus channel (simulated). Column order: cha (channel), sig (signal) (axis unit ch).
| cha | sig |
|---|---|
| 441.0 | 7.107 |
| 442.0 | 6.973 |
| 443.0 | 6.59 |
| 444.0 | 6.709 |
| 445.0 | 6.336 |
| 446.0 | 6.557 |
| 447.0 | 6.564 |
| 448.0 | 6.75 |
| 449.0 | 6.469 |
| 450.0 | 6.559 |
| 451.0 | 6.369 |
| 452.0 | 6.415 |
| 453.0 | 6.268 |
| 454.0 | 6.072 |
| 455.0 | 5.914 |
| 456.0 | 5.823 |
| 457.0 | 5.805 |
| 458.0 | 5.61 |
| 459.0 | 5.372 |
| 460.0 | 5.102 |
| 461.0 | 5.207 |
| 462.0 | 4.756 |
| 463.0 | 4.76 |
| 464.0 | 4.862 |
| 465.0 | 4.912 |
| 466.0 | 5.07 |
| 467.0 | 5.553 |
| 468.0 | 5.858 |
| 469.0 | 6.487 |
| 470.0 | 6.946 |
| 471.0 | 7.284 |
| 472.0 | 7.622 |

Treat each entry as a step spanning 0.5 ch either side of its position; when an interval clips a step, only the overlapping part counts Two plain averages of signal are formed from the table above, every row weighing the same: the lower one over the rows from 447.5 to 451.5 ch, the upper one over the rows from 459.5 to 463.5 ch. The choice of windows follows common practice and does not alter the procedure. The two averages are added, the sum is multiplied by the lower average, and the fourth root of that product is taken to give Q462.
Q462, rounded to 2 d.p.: 2.94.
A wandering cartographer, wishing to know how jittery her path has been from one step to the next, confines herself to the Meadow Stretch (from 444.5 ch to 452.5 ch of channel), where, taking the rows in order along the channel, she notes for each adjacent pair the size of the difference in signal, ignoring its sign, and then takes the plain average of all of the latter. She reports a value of 0.146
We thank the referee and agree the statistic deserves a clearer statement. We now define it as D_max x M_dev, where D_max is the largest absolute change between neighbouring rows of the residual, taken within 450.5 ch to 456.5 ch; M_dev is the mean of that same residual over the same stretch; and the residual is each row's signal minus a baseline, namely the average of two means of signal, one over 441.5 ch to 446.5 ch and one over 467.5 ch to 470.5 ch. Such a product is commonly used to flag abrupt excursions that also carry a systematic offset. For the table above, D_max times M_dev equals -0.1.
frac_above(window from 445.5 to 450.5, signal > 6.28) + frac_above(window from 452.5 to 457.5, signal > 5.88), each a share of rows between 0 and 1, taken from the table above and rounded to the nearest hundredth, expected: 1.60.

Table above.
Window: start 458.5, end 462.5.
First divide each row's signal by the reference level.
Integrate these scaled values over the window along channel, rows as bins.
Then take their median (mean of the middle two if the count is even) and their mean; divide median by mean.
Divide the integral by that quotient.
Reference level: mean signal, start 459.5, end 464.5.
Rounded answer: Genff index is 4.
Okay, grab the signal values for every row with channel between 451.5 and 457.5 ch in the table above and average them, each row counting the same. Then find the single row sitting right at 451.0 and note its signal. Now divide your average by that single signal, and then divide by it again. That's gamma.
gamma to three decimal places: 0.149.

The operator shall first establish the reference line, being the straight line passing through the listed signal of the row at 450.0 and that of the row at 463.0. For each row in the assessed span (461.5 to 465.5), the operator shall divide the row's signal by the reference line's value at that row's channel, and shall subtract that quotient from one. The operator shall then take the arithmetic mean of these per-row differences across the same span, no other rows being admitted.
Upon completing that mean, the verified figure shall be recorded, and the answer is -0.030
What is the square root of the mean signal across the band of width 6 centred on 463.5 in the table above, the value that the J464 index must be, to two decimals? 2.22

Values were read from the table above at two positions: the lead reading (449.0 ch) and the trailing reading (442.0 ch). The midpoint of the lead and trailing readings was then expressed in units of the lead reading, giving 1.04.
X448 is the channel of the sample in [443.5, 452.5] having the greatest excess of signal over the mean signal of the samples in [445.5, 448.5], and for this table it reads 448.0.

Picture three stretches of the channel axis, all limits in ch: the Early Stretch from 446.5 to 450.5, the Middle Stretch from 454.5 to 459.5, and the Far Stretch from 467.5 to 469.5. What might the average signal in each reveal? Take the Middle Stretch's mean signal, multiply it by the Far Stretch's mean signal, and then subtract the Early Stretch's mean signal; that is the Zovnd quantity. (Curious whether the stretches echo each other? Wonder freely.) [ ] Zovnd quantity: 29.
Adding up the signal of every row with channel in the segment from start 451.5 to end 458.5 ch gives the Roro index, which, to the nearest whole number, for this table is 42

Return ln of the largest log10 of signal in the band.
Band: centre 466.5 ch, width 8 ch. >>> -0.172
